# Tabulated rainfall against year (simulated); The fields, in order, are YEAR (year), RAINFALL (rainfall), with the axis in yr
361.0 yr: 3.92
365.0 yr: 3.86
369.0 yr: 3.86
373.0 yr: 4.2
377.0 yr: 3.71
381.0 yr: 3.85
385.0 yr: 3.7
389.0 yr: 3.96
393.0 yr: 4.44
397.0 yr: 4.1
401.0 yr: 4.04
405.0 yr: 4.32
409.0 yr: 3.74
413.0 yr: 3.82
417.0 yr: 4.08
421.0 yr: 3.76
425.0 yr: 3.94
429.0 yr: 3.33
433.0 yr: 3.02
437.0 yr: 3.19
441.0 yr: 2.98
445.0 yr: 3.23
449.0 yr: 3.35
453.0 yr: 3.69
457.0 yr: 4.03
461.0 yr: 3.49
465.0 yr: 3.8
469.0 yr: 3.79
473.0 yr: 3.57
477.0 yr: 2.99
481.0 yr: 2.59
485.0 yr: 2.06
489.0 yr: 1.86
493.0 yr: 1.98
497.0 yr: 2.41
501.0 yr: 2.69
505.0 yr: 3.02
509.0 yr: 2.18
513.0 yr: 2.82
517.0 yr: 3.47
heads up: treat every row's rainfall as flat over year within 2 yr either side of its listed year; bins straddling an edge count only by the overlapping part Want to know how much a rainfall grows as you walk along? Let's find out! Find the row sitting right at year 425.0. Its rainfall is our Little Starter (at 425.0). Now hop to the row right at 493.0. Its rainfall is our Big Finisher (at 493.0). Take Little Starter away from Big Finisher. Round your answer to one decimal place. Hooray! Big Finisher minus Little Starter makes -2.0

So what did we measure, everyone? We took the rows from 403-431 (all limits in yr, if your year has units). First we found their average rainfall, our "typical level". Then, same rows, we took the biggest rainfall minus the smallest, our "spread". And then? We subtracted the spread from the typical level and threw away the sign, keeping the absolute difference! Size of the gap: 2.9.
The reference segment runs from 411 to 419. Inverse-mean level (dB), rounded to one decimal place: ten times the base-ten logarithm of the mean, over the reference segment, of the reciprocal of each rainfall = -6.0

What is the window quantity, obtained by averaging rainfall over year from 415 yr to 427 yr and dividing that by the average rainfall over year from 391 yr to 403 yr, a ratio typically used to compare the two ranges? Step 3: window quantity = 0.94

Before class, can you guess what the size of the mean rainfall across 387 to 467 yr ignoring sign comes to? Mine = 3.7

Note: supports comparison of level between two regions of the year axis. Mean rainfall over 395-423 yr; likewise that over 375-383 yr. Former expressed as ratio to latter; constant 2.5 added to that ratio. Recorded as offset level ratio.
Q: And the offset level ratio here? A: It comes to 3.55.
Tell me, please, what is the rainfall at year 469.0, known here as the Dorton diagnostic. 3.79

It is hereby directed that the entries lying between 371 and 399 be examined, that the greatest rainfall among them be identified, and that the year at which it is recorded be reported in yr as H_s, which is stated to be 393.0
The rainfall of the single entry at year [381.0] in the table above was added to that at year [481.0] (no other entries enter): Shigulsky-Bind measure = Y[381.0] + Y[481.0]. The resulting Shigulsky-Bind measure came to 6.4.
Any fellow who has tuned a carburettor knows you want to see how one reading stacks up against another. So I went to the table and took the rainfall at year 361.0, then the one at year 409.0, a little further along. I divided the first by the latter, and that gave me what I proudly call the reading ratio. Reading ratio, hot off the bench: 1.05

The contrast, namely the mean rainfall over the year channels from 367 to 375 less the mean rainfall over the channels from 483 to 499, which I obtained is 2.0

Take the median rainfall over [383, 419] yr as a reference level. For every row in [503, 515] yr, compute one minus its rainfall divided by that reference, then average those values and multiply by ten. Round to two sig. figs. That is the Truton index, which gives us 3.4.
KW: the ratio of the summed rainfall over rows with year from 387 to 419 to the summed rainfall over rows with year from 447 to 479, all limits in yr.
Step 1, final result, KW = 1.13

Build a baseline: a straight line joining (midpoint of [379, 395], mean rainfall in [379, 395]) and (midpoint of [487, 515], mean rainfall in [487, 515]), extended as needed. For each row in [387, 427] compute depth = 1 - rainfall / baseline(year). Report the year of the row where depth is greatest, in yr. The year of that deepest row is 389.0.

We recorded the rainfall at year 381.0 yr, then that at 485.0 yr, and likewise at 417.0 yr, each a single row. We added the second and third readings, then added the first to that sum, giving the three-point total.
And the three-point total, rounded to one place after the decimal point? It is 10.0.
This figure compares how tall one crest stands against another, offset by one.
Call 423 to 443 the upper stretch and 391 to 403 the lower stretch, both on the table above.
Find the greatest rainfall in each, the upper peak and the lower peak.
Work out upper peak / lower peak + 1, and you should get 1.89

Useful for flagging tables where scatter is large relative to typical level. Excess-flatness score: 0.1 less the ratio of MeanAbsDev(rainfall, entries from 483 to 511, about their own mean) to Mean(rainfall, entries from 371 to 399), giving 0.016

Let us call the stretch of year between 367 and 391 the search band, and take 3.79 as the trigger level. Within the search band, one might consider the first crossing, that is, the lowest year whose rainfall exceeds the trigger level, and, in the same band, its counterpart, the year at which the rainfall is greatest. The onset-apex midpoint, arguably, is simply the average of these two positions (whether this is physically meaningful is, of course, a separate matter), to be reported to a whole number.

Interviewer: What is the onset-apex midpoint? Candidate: 371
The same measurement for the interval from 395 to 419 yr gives 401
